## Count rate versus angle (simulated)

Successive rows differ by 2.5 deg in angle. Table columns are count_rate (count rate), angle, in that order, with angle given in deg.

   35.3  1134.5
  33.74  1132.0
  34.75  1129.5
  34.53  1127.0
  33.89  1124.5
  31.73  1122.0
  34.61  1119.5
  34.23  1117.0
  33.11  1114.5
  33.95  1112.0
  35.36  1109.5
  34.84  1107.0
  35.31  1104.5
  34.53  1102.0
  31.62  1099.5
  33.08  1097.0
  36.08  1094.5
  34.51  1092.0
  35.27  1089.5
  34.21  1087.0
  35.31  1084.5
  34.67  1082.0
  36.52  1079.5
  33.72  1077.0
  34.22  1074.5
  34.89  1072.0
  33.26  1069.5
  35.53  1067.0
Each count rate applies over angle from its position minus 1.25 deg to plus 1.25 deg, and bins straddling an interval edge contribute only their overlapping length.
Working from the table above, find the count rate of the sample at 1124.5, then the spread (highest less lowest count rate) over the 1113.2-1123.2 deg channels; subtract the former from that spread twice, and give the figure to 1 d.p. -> -64.9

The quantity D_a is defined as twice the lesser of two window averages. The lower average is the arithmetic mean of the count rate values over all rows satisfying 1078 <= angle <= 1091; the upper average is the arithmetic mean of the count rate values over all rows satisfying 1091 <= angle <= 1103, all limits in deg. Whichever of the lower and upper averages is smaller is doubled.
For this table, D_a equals 67.9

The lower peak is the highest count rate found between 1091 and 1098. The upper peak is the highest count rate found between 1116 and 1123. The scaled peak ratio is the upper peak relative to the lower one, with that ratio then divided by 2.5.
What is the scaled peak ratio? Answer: 0.384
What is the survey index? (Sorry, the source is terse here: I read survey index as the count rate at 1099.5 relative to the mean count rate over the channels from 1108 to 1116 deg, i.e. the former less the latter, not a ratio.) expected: -2.5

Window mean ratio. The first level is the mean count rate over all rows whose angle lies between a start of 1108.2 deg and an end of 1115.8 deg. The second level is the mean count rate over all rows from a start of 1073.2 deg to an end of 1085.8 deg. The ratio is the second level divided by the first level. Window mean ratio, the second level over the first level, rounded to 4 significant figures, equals 1.022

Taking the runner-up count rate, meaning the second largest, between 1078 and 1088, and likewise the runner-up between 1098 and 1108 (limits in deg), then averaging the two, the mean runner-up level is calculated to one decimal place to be 35.1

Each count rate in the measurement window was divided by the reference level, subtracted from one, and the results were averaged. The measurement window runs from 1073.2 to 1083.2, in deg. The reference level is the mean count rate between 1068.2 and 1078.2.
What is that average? -0.022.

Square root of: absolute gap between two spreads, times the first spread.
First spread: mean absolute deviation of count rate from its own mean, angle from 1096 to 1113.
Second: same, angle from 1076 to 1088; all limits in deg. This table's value 0.477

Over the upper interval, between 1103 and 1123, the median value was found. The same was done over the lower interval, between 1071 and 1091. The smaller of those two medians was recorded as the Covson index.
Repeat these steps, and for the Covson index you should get 34.4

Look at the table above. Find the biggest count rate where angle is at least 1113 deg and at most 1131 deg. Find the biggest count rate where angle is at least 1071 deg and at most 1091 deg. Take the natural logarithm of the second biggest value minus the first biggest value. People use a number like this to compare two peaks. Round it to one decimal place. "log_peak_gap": 0.6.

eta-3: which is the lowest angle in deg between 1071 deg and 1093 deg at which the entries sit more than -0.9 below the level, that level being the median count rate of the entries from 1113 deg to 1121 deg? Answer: 1072.0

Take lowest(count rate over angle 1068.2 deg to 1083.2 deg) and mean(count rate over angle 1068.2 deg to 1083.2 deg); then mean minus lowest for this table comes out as 1.3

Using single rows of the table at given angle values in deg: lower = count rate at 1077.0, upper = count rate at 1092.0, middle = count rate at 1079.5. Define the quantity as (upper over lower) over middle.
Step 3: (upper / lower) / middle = 0.0280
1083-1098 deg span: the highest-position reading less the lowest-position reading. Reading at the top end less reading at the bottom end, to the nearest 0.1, -2.2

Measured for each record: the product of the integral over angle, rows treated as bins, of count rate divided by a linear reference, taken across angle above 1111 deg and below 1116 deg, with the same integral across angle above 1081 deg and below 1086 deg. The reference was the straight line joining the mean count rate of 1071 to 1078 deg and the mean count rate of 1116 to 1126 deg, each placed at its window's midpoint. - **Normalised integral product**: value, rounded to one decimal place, 25.5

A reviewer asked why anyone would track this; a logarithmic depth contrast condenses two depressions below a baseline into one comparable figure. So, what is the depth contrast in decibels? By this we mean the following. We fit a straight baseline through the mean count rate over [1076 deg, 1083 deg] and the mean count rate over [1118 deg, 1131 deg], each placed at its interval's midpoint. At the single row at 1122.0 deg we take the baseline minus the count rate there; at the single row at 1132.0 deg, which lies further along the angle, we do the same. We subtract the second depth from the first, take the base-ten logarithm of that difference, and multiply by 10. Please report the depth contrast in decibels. 3.5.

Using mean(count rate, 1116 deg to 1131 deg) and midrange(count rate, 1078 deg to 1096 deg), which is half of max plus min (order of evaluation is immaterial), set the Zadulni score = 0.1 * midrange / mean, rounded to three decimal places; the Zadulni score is 0.104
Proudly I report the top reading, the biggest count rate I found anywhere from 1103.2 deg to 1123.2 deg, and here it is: 35.36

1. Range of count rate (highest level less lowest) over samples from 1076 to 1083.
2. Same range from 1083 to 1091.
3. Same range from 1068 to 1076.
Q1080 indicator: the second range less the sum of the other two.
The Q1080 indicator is -3.3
